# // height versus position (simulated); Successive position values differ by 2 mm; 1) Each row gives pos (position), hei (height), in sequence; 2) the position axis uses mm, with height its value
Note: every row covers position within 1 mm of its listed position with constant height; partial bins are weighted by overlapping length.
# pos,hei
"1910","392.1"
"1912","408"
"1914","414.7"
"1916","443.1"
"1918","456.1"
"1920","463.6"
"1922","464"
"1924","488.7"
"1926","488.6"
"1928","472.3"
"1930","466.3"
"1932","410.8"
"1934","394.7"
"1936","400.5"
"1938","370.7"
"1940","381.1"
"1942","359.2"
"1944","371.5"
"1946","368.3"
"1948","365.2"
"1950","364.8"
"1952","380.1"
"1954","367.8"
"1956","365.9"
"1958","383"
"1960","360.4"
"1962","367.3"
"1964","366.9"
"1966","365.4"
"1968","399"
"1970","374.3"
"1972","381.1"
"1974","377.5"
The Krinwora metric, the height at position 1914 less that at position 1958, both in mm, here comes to 32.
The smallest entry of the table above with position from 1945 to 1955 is 364.8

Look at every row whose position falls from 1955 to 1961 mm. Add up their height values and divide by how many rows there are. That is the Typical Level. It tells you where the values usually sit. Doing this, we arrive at 370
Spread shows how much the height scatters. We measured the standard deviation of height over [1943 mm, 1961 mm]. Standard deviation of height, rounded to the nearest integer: 7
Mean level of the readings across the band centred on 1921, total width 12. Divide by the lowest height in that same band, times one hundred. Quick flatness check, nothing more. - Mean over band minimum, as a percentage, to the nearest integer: 105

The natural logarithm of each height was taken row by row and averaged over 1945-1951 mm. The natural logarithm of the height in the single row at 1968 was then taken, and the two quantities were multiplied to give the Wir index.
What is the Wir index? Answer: 35.4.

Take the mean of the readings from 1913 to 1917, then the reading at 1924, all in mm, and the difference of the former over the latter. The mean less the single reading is -60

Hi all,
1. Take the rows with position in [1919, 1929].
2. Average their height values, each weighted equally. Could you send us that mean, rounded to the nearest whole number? 475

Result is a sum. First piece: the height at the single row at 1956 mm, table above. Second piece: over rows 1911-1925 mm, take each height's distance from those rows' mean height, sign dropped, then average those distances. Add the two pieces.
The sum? 389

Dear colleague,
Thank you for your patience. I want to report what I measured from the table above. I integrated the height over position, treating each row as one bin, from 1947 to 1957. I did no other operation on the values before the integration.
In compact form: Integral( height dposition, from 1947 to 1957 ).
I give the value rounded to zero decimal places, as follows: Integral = 3688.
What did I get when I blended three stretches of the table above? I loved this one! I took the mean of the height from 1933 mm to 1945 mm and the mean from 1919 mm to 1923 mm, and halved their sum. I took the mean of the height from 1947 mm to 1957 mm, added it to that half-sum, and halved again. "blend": 395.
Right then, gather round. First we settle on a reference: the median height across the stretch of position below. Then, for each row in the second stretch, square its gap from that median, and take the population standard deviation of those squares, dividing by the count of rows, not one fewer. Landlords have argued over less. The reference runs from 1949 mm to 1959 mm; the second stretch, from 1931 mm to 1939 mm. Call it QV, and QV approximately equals 662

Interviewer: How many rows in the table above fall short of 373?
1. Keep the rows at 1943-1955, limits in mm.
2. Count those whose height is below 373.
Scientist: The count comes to 5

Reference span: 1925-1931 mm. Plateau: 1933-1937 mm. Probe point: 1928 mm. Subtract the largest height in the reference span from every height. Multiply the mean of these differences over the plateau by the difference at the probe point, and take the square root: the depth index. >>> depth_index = 39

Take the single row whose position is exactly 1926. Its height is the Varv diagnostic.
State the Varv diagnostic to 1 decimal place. 488.6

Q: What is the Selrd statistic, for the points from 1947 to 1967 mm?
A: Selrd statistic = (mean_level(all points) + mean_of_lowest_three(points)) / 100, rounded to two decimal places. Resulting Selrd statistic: 7.32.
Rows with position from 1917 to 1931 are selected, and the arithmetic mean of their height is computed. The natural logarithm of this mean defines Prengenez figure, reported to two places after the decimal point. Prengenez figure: 6.16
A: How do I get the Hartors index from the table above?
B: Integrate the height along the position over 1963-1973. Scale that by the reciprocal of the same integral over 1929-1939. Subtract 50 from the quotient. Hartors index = -49.1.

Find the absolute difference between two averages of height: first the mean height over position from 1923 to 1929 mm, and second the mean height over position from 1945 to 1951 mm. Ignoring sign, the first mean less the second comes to 117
